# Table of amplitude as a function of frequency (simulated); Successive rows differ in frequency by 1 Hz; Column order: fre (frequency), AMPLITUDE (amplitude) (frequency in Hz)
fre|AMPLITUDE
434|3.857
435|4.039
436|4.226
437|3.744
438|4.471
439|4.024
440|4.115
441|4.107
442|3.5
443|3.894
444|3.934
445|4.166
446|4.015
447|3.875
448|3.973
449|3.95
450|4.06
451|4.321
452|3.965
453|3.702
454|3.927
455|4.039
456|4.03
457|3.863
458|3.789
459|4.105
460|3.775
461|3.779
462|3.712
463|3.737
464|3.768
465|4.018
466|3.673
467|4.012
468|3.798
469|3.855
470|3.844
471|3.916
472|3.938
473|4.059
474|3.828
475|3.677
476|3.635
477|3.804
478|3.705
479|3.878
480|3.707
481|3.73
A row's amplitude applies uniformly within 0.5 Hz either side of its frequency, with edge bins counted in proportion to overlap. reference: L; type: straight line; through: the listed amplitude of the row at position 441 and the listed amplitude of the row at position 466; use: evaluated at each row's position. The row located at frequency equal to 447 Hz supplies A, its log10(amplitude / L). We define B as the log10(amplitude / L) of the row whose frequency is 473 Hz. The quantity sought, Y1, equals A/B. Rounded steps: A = -0.01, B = 0.058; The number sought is -0.2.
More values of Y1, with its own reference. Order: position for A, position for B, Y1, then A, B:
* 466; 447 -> 0.0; 0.00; -0.014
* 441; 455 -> 0.0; 0.00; 0.019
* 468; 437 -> -0.4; 0.02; -0.047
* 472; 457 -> 11.2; 0.04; 0.004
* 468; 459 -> 0.5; 0.02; 0.034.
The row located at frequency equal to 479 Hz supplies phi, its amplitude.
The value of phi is 3.878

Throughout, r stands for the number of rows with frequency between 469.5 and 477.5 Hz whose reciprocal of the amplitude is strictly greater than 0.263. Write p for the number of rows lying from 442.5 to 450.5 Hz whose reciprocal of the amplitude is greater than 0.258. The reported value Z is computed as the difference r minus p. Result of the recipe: 1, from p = 1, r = 2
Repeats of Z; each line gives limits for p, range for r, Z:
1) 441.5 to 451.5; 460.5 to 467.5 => 3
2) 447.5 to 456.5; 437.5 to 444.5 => 0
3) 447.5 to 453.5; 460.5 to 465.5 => 3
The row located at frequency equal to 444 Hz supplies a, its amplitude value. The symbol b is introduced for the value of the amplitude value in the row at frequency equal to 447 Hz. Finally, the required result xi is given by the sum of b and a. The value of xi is 7.81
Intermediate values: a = 3.934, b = 3.875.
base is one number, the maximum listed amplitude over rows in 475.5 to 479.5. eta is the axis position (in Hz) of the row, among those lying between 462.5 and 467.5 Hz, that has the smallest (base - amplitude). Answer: 465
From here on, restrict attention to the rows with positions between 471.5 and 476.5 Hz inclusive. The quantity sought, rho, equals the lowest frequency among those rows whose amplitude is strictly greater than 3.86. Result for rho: 472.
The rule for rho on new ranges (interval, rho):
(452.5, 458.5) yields 454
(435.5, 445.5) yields 436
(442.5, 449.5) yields 443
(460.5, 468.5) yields 465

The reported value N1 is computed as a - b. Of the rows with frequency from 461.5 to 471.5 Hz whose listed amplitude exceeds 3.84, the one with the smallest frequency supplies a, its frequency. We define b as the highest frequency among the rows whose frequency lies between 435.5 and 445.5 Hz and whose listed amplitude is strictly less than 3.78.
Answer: 23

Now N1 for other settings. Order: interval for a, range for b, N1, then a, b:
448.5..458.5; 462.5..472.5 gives -17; 449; 466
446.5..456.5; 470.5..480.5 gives -33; 447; 480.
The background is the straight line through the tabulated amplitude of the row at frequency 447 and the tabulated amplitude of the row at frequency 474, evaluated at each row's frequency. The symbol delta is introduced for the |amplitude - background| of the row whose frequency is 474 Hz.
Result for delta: 0.000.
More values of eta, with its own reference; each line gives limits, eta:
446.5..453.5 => 451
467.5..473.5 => 473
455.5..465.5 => 459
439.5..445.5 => 445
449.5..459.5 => 451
